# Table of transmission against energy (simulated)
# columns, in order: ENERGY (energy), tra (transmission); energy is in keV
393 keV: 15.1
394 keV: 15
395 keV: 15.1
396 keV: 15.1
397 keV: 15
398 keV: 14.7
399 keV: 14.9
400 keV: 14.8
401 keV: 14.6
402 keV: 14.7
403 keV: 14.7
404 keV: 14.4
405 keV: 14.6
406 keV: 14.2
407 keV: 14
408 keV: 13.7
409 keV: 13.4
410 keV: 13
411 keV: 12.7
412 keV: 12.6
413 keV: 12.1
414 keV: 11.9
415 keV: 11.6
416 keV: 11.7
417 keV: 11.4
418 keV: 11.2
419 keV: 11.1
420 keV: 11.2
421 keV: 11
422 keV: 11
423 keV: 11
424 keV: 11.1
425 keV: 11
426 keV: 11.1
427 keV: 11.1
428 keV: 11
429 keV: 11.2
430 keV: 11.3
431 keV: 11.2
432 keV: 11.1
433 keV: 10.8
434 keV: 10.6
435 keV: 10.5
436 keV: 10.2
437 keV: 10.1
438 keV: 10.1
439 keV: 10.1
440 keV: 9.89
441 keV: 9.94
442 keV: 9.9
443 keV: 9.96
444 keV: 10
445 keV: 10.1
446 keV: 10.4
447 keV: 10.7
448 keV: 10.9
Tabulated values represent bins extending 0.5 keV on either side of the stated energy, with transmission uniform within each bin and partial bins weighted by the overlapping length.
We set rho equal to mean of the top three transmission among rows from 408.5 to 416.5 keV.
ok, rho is 13.0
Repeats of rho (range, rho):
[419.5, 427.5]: 11.1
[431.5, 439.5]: 10.8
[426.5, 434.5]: 11.2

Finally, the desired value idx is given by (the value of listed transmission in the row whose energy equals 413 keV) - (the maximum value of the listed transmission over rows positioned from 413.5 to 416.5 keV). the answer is 0.2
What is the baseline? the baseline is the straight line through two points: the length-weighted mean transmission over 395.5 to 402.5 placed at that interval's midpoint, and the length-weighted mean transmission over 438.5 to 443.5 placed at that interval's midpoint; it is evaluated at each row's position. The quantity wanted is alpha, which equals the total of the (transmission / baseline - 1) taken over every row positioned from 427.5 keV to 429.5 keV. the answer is -0.05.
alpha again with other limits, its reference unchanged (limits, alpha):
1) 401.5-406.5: 0.10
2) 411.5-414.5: -0.23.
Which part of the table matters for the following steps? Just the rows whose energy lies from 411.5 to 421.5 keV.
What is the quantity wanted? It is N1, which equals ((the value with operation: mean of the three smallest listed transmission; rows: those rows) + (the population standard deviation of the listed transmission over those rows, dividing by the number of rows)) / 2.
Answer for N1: 5.79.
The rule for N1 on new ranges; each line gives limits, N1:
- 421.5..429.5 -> 5.53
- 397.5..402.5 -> 7.38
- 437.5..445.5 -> 5.00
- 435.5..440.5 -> 5.07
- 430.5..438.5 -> 5.27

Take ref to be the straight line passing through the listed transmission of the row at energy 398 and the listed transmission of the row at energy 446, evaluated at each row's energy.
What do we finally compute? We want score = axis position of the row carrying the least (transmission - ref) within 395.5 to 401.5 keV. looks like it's 398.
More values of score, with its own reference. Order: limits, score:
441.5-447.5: 442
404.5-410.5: 410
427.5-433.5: 428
